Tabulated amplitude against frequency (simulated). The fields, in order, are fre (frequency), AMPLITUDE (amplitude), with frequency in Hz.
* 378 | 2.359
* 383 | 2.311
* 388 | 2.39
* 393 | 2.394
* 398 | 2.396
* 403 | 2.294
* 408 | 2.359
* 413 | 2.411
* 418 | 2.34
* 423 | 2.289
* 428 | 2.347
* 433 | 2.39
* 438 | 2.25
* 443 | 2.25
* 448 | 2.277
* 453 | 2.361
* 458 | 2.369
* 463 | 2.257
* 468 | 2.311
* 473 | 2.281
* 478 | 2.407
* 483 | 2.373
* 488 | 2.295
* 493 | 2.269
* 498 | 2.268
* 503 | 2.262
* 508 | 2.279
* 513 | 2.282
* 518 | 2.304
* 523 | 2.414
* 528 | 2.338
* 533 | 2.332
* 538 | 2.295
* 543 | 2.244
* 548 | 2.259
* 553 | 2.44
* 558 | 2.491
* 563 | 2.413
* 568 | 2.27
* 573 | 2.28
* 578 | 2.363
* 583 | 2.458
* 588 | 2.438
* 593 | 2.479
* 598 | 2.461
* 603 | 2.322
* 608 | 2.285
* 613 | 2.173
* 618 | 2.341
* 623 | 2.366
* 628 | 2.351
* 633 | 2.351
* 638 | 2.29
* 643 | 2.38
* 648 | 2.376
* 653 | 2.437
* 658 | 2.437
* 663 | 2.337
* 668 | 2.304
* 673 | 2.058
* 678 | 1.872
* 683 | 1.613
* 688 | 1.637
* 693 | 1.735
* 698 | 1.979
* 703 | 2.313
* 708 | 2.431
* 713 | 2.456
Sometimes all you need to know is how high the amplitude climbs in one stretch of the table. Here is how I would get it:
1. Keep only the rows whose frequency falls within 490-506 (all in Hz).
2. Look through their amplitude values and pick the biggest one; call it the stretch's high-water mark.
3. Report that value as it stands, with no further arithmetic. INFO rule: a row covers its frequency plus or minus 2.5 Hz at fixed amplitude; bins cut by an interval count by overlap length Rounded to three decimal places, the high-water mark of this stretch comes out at 2.269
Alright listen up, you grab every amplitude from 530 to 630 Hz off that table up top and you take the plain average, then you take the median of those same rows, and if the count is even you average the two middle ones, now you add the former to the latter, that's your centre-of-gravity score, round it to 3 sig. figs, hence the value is 4.70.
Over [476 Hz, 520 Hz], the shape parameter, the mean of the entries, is 2.30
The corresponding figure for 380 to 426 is 2.35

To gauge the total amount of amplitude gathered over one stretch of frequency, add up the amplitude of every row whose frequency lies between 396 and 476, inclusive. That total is 37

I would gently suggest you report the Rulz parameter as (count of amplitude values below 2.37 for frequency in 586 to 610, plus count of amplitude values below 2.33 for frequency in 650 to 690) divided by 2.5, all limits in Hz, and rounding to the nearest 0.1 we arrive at 2.8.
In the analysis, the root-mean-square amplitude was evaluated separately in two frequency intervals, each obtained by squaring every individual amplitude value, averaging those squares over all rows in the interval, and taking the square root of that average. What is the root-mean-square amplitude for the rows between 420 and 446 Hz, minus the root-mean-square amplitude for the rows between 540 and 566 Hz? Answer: -0.07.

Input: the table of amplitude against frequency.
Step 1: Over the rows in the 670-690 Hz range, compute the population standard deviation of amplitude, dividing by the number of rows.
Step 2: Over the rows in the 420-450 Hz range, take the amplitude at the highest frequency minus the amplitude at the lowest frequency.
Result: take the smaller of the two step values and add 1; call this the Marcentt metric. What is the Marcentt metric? 0.99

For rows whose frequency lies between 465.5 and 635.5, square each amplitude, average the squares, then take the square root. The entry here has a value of 2.34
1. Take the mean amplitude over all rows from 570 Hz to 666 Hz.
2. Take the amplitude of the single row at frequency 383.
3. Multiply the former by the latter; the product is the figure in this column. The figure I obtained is 5.46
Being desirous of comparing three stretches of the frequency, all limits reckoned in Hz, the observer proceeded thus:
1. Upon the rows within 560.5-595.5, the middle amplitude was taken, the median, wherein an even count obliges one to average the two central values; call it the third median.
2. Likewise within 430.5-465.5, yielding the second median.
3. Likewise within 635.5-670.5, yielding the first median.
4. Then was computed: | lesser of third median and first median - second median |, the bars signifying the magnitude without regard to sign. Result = 0.099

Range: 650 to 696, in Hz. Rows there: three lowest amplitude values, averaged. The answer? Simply 1.66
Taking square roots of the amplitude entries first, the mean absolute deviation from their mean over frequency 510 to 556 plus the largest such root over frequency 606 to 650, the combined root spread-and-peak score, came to 1.560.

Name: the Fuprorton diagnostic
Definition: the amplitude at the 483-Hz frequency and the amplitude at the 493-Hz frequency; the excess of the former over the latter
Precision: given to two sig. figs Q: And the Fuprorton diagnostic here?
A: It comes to 0.10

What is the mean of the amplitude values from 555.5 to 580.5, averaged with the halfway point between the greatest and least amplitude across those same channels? 2.37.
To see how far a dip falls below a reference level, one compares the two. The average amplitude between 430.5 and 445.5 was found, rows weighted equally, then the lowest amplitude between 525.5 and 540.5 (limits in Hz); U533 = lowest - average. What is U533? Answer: 0.00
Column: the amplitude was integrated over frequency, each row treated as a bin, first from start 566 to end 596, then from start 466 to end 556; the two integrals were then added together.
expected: 280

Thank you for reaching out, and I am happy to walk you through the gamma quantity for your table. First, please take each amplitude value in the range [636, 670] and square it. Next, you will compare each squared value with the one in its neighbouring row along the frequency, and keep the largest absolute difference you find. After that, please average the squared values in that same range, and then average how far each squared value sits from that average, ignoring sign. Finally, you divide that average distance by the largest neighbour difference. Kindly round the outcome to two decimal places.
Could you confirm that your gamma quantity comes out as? 0.47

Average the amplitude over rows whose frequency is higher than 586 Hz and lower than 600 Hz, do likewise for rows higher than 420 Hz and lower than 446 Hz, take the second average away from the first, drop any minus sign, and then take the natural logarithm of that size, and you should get -1.9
